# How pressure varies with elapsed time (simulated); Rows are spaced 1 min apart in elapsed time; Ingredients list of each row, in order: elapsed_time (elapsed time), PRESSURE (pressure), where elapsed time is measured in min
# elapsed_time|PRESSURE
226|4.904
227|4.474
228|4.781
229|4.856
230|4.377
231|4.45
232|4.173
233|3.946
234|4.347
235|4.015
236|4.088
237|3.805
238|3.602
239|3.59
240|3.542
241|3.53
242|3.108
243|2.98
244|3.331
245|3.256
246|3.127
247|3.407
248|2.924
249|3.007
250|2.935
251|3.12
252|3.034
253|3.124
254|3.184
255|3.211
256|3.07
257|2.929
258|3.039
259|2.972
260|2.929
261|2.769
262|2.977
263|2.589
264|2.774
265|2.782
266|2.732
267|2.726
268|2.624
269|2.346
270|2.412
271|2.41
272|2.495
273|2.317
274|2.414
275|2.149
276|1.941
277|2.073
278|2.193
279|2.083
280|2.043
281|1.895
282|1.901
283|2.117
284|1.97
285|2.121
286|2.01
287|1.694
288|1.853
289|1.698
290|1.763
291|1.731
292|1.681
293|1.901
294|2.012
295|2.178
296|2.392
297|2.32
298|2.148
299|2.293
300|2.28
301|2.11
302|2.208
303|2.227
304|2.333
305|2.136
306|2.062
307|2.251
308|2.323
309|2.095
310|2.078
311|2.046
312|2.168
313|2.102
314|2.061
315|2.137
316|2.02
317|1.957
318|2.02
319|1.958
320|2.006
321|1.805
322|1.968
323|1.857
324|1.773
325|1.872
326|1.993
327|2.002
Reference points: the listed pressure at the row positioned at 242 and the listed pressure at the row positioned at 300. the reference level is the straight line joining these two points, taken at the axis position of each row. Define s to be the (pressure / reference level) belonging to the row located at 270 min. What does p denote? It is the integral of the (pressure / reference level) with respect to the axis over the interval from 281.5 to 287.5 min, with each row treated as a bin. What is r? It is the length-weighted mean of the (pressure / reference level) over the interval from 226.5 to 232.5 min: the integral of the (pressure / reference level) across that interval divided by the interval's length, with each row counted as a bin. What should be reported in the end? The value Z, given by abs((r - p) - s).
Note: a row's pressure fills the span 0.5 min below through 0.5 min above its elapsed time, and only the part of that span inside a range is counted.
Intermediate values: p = 4.7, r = 1.4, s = 0.89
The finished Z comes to 4.2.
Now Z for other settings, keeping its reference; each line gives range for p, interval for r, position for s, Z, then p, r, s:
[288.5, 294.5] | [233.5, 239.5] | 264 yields 4.3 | 4.5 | 1.2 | 0.99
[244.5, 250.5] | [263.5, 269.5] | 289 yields 5.9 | 6.2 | 1.0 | 0.70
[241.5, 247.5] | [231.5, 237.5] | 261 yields 6.0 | 6.3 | 1.3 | 0.98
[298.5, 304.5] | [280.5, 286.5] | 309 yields 6.1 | 6.0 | 0.8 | 0.97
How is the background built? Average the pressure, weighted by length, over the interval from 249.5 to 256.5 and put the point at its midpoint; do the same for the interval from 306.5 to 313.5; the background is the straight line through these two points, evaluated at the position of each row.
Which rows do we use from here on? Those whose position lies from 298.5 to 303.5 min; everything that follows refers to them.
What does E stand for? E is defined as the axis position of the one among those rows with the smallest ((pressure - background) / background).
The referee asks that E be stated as 301 min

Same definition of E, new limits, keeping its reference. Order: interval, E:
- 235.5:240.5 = 240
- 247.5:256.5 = 248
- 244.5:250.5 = 248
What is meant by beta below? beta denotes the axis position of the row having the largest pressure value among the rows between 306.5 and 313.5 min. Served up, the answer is 308 min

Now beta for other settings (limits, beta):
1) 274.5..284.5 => 278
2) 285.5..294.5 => 294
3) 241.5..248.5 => 247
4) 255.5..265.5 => 256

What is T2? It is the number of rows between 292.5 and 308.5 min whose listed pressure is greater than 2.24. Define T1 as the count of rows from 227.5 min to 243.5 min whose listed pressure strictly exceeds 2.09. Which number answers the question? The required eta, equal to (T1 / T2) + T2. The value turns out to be 9.3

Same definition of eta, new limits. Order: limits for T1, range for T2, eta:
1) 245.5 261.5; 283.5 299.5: 8.3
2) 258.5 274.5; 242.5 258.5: 17.0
